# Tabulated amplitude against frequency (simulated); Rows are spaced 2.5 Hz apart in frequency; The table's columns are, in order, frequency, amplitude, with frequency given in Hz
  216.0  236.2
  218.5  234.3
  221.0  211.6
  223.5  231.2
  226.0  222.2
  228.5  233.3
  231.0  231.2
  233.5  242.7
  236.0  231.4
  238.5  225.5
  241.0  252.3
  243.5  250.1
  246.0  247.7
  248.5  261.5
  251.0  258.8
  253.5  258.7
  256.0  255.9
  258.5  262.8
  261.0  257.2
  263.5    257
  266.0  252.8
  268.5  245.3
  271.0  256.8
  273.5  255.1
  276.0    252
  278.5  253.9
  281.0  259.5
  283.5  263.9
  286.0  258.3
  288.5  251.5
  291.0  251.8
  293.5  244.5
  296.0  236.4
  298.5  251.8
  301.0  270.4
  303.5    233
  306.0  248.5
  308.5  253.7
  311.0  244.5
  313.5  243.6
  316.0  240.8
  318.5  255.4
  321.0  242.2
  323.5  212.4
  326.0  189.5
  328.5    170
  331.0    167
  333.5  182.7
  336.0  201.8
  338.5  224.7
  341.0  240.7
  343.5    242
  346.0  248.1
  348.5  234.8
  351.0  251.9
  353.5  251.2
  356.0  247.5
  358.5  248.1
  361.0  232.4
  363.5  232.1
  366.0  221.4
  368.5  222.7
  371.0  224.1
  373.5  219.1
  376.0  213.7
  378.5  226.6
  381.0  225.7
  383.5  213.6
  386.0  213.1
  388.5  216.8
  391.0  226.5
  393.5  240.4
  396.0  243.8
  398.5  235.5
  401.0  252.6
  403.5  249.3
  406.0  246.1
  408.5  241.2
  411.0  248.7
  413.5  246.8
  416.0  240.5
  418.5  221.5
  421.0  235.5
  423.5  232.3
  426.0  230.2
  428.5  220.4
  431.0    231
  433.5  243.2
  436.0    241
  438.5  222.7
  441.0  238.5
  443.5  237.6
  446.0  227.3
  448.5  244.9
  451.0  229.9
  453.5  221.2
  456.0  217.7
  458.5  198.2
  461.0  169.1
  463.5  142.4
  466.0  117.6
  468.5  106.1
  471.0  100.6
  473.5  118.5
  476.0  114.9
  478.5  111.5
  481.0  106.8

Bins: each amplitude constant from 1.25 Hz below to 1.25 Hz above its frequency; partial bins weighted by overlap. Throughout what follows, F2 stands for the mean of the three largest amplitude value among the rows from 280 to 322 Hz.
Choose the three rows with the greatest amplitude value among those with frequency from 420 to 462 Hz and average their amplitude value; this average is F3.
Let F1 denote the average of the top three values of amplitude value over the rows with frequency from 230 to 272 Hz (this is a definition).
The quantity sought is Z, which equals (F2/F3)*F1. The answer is 284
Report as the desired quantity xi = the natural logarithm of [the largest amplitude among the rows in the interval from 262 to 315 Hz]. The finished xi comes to 5.60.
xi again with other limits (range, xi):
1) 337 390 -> 5.53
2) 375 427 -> 5.53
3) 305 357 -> 5.54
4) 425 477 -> 5.50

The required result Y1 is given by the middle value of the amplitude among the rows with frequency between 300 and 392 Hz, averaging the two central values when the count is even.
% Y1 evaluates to 232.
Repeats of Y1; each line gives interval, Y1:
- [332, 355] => 241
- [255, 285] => 256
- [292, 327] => 244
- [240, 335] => 252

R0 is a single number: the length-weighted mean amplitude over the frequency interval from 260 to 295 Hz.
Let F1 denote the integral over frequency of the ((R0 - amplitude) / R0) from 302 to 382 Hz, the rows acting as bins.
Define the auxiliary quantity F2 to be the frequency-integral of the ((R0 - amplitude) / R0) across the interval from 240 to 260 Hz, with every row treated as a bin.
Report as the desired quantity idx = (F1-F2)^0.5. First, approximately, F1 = 8.2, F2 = -0.2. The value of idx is 2.89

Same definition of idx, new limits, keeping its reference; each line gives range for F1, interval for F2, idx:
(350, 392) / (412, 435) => 1.55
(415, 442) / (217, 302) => 0.46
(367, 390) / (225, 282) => 1.40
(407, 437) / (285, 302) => 1.40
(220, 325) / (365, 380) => 1.04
